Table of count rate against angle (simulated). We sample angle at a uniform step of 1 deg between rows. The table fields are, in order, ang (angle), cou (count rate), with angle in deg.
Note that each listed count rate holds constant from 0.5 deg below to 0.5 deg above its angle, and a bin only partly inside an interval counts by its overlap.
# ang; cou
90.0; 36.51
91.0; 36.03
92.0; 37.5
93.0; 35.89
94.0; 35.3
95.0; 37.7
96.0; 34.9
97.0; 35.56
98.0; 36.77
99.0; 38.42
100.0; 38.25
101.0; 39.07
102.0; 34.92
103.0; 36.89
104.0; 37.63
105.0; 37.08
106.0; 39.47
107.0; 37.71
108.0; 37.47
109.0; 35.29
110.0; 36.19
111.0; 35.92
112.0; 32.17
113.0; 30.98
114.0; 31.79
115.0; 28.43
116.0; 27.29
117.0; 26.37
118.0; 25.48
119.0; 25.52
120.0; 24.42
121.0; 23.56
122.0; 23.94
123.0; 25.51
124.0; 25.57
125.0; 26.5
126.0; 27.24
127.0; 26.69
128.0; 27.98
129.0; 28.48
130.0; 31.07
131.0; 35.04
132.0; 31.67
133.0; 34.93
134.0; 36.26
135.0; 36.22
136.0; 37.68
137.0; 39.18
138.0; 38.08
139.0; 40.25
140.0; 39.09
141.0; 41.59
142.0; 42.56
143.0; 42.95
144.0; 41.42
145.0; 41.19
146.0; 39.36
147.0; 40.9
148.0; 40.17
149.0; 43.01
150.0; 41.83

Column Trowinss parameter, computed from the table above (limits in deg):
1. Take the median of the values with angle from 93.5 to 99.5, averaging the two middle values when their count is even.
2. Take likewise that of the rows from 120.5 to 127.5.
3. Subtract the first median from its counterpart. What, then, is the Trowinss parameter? -11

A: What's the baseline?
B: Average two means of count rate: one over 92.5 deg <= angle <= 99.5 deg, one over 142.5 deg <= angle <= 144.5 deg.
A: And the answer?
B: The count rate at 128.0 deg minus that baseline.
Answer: -11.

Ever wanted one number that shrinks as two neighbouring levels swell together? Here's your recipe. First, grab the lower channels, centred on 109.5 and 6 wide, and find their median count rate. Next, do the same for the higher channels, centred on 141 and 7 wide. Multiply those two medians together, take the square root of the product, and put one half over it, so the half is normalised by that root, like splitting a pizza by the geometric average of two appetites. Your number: 0.0129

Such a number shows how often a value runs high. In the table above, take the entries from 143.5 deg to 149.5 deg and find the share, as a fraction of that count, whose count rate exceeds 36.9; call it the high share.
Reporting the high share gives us 1.00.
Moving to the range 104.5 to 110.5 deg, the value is 0.67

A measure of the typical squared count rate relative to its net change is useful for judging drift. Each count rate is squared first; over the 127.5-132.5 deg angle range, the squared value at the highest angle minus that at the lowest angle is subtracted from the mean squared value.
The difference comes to 738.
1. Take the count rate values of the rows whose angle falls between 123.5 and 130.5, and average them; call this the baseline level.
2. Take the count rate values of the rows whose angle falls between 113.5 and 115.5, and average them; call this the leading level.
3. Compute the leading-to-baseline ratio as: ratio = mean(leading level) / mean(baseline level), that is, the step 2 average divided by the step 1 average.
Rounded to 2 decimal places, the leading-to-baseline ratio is 1.09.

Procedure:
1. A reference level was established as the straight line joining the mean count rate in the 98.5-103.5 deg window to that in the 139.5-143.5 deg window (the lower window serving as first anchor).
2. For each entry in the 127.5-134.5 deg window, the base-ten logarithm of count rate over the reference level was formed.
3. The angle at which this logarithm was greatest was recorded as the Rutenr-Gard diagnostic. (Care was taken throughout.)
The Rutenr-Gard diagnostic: 134.0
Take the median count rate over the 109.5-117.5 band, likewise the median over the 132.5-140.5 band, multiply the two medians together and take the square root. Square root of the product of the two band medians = 34.5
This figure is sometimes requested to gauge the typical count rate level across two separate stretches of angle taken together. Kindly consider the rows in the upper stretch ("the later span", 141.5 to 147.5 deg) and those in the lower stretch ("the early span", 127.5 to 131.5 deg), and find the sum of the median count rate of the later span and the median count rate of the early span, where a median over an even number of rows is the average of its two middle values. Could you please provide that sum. 71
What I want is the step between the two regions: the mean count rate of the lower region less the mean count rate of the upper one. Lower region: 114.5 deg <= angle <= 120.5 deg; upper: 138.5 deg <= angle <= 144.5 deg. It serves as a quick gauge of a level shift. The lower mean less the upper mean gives -15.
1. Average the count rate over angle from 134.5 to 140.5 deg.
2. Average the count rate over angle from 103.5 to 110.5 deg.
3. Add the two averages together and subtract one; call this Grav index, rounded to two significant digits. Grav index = 75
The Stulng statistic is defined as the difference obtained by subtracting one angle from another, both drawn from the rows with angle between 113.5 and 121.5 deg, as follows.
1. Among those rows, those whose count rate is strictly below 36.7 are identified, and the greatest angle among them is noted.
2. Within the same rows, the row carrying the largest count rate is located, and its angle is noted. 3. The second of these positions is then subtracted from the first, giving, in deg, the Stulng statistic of 7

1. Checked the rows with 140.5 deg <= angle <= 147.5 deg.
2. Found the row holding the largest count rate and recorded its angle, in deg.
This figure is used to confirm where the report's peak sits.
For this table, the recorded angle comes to 143.0 deg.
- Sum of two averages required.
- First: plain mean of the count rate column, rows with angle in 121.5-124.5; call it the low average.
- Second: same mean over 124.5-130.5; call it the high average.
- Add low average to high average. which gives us 53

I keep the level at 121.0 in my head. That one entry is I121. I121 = 23.56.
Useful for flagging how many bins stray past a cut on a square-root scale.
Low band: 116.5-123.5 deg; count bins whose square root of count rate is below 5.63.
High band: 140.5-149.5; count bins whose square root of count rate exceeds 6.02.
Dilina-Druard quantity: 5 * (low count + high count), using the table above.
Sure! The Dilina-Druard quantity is 80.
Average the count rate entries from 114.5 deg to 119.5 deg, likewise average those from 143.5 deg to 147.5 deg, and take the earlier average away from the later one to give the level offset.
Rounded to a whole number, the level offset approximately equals 14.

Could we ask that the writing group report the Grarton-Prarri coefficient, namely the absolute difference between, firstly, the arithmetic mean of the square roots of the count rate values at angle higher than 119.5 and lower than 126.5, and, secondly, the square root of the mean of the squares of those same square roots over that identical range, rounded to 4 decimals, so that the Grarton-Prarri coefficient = 0.0015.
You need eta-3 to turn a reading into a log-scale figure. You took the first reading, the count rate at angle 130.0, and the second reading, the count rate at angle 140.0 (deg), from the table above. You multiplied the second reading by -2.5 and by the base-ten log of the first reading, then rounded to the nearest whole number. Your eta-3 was -146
